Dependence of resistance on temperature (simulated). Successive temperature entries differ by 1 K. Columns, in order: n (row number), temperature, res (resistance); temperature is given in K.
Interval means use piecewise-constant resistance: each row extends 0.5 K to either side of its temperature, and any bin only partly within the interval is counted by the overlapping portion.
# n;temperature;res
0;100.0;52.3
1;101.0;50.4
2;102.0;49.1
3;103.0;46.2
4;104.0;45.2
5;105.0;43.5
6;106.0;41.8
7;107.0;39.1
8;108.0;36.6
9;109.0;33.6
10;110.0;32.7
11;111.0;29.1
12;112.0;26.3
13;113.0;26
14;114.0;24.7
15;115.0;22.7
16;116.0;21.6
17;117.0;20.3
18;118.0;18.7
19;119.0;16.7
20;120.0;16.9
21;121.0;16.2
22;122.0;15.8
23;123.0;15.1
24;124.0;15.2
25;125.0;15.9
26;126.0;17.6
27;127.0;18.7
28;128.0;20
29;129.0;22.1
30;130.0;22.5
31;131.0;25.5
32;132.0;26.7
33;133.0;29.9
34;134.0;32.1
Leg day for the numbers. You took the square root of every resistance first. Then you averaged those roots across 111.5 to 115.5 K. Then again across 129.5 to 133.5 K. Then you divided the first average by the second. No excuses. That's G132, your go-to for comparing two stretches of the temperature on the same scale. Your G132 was 0.98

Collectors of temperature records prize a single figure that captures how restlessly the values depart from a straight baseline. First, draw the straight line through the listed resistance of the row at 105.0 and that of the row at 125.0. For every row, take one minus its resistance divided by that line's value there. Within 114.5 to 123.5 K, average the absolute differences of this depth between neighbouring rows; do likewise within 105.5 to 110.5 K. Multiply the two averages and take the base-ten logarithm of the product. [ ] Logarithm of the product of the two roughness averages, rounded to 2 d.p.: -3.16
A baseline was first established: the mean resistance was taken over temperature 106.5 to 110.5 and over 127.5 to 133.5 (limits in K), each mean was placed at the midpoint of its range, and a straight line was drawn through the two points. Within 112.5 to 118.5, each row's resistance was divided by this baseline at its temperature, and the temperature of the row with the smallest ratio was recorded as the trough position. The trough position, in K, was 118.0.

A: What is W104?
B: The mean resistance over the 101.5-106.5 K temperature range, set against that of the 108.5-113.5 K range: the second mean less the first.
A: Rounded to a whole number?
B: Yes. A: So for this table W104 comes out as -16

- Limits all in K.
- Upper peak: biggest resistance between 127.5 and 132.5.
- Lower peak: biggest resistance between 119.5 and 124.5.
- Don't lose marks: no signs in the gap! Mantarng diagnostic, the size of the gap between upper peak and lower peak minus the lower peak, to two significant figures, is -7.1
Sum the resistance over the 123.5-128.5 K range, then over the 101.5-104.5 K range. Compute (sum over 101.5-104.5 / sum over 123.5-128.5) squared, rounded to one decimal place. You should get 2.6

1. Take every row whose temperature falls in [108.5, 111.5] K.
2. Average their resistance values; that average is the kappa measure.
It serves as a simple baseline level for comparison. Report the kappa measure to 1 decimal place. 31.8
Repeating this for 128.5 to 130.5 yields 22.3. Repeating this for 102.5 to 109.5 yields 40.9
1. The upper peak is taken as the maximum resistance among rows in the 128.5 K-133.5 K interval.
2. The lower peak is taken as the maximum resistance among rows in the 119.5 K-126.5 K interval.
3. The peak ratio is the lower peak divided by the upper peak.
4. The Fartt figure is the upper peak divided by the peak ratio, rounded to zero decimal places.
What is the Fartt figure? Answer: 51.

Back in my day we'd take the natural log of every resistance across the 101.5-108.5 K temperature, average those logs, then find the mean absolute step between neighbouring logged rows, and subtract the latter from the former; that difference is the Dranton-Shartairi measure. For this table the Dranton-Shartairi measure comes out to 3.71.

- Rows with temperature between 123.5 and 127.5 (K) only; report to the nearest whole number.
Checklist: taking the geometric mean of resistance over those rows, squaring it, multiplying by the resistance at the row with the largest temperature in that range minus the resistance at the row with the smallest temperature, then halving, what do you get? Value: 494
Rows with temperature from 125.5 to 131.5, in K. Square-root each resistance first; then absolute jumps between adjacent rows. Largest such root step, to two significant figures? 0.31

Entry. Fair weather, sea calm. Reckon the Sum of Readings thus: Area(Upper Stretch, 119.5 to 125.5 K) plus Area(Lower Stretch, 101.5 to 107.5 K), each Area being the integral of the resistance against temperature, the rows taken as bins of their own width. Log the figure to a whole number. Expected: 360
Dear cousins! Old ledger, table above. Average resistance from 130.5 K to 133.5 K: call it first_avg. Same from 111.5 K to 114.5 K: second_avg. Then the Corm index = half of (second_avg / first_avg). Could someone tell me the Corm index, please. 0.47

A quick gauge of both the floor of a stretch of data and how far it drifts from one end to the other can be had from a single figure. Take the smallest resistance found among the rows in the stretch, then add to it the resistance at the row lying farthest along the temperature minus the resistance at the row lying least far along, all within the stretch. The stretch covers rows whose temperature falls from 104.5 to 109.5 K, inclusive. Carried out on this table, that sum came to 24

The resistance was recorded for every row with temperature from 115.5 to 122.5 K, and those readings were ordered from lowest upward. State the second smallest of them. 16.2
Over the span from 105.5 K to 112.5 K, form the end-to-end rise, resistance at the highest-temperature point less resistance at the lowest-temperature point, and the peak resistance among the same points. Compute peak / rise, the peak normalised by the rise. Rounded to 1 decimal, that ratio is -2.7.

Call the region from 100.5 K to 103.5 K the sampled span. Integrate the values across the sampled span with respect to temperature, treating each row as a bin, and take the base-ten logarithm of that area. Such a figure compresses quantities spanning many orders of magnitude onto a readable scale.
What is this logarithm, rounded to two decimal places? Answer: 2.16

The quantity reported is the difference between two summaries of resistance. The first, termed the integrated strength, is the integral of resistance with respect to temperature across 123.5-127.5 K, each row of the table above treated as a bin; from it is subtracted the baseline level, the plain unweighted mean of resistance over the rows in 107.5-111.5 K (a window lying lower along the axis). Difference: 34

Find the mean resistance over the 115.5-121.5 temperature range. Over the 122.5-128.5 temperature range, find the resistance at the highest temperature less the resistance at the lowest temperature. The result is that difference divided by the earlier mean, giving 0.3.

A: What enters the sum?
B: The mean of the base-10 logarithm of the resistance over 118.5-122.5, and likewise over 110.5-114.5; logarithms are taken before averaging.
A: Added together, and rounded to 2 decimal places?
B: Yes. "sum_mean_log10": 2.64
